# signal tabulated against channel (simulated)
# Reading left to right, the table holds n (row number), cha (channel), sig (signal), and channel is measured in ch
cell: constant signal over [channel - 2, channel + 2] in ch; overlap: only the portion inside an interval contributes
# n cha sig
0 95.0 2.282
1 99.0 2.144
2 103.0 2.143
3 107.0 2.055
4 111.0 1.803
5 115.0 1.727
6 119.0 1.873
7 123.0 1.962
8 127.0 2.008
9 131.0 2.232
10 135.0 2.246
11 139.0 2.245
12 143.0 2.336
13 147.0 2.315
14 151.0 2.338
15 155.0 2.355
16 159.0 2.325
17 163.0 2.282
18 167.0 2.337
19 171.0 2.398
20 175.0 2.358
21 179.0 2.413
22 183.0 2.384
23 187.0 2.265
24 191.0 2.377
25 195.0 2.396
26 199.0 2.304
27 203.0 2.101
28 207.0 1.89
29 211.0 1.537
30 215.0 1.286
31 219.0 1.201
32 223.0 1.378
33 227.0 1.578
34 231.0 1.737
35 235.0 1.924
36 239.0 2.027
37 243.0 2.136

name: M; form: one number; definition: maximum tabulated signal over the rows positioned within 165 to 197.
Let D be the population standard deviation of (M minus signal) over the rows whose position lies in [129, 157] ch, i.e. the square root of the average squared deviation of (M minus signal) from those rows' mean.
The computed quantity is 0.05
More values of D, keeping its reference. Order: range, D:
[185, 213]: 0.29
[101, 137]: 0.17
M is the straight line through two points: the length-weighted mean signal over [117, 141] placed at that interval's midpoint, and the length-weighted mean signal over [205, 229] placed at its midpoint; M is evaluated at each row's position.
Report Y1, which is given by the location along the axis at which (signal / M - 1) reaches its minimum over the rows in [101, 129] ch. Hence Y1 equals 115.0 ch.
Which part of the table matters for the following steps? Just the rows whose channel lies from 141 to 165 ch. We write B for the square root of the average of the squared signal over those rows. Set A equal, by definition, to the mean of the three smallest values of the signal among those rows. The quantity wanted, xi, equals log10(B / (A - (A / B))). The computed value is 0.25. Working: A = 2.3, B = 2.3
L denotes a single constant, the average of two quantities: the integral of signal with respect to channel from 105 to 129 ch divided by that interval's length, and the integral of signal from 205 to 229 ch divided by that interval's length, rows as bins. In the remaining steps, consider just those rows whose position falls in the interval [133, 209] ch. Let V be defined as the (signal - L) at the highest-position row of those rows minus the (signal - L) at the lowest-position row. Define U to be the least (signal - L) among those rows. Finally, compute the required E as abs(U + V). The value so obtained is 0.2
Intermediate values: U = 0.2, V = -0.36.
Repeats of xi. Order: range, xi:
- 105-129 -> 0.35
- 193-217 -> 0.41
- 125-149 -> 0.27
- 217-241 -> 0.48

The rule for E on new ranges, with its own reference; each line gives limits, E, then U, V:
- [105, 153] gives 0.3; 0.0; 0.28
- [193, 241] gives 0.9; -0.5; -0.37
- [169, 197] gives 0.6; 0.6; 0.00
